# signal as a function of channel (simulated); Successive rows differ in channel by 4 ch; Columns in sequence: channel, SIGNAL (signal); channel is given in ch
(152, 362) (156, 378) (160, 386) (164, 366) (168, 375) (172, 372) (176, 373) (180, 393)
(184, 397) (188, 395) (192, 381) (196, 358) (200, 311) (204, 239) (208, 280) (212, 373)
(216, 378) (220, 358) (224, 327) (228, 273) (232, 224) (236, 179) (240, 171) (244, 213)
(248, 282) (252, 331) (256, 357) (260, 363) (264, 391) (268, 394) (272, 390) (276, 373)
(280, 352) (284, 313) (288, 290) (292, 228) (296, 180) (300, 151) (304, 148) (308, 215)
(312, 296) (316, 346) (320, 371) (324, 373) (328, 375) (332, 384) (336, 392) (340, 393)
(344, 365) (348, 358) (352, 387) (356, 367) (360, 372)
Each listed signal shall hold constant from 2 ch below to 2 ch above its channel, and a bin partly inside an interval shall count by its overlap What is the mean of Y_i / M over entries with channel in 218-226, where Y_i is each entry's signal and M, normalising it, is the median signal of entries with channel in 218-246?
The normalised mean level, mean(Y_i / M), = 1.53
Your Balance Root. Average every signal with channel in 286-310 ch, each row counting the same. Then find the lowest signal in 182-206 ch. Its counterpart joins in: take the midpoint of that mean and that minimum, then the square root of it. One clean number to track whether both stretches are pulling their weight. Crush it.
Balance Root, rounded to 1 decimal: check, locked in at 14.8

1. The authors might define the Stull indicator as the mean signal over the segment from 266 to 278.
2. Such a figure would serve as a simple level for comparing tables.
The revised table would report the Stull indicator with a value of 386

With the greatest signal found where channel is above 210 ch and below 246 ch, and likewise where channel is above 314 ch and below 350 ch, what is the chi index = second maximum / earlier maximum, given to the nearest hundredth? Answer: 1.04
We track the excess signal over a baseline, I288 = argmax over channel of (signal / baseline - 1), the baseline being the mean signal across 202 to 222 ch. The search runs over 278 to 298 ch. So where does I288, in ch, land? 280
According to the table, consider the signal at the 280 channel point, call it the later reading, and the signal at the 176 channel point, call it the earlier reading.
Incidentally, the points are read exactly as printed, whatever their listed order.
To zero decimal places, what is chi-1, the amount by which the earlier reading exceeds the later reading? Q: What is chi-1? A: 21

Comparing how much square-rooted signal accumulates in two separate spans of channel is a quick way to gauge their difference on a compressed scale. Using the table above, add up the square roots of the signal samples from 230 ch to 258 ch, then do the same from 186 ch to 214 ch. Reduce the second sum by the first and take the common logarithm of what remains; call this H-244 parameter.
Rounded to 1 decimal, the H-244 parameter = 1.2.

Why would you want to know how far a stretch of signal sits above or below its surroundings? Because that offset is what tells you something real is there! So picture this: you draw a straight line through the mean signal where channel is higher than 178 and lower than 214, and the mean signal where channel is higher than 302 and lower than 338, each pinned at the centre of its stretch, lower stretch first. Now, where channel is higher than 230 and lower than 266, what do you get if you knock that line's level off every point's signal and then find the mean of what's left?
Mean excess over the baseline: -58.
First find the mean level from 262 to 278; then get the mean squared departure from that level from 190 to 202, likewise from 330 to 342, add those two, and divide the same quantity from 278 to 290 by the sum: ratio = 2.4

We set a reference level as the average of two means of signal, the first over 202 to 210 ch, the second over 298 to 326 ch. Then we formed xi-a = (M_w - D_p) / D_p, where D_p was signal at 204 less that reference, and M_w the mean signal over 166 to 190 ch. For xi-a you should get -16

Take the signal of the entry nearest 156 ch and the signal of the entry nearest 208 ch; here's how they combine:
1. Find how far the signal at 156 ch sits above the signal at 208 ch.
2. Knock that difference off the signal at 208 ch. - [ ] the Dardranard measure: 182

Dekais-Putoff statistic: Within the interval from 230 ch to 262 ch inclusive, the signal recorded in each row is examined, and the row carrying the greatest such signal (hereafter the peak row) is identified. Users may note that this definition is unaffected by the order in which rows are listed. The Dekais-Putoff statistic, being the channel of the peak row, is 260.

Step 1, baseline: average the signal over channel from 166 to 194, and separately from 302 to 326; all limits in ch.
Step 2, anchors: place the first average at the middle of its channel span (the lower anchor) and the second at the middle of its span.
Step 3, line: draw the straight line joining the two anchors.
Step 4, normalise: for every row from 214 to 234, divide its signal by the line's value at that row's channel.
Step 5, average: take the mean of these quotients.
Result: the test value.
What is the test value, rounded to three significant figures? 0.881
